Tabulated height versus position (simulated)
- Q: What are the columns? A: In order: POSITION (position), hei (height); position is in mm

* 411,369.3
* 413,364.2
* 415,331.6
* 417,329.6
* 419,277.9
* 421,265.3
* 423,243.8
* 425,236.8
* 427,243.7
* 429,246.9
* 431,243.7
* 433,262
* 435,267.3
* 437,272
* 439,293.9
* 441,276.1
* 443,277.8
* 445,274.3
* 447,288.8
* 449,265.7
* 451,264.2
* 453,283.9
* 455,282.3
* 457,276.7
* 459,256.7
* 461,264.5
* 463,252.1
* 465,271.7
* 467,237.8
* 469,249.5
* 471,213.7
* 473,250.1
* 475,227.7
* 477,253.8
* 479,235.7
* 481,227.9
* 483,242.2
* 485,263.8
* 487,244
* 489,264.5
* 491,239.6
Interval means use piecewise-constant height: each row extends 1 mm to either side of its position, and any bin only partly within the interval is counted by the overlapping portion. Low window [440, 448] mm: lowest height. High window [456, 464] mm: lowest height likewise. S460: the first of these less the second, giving 22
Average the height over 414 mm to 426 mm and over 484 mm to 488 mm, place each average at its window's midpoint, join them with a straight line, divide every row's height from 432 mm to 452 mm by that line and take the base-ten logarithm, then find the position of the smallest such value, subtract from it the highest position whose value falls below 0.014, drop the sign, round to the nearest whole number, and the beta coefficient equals 18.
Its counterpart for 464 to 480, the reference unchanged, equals 8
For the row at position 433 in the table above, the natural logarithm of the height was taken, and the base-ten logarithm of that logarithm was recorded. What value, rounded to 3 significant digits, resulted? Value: 0.746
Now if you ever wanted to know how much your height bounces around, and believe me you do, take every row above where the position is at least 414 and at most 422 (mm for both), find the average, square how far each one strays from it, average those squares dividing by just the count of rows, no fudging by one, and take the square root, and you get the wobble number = 30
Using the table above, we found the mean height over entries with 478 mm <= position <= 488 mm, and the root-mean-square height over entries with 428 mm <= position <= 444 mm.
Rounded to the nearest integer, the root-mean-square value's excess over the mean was 25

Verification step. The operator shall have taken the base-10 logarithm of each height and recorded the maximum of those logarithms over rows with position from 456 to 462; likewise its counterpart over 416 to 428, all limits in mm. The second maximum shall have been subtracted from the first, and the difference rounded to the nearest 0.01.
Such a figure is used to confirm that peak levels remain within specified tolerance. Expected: -0.08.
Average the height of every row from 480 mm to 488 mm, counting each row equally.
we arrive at 244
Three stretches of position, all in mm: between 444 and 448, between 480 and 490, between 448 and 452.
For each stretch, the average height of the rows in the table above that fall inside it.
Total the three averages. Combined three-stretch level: 795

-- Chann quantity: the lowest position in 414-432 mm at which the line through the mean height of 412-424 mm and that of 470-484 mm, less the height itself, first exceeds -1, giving 419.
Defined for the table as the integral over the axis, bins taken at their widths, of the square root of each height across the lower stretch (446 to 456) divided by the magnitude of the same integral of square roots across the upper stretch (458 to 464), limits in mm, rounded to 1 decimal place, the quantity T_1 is 1.7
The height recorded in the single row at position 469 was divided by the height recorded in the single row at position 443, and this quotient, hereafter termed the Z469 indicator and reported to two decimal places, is 0.90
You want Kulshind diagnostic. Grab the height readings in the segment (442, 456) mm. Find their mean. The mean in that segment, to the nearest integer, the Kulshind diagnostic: 277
